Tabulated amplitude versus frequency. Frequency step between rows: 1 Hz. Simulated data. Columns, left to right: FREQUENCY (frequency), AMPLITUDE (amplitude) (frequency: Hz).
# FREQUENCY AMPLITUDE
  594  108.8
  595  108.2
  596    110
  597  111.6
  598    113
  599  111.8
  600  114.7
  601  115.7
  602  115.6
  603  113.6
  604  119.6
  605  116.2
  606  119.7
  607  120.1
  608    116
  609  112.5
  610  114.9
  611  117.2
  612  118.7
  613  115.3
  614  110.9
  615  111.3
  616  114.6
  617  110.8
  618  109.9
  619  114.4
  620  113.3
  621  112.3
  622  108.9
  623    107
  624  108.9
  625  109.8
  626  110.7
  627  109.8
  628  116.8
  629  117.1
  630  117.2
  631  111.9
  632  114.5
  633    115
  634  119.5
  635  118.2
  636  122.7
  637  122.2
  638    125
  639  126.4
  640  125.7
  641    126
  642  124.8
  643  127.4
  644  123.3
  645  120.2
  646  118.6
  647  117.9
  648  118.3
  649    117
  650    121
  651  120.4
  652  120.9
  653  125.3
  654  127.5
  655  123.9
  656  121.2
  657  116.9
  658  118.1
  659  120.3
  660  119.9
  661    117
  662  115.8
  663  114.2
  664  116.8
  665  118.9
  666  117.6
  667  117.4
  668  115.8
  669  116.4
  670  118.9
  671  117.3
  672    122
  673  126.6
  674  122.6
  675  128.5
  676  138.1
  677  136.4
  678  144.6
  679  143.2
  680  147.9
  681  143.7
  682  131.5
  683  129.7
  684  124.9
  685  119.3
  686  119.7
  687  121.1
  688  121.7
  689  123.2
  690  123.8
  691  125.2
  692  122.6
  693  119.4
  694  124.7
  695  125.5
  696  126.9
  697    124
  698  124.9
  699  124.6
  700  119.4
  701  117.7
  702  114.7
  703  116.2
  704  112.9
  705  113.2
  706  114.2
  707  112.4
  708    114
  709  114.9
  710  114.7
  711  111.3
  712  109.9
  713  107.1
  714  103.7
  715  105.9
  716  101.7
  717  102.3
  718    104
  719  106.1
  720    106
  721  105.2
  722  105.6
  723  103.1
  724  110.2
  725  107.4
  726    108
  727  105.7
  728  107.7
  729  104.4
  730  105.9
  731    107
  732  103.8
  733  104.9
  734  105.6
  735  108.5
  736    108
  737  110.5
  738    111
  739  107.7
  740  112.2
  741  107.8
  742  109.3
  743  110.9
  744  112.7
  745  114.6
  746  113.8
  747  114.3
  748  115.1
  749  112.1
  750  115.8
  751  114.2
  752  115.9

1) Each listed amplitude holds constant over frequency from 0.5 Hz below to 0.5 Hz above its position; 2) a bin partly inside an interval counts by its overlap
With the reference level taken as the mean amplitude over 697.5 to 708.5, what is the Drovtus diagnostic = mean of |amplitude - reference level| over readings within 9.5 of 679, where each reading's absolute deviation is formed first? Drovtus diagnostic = 13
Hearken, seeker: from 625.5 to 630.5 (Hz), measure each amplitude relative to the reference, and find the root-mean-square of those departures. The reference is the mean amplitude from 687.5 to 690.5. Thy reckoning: 9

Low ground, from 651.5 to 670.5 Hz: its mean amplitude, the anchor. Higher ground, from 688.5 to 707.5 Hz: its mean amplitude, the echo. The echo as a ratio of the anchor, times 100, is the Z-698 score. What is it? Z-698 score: 101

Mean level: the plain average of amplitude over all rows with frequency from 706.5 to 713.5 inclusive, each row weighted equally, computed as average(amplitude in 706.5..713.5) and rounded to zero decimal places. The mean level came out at 112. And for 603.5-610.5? 117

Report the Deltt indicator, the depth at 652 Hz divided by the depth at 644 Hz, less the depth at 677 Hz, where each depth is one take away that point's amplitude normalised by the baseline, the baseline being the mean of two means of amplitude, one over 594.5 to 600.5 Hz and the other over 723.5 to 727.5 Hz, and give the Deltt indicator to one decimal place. 1.1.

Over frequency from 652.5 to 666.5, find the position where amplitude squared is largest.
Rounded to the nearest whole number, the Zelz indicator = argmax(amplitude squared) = 654 Hz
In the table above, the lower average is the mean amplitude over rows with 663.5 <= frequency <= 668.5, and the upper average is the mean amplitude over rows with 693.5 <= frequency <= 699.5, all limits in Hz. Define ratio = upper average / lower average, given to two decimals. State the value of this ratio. 1.07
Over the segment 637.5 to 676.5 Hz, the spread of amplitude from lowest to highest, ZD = 24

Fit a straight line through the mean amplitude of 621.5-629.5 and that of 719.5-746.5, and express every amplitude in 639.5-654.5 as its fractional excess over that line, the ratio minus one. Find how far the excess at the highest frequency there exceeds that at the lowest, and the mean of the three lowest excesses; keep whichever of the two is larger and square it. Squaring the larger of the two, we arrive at 0.0043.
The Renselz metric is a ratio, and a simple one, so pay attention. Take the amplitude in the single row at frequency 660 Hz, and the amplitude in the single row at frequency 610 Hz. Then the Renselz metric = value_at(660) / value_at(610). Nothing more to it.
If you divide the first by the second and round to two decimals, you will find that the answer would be 1.04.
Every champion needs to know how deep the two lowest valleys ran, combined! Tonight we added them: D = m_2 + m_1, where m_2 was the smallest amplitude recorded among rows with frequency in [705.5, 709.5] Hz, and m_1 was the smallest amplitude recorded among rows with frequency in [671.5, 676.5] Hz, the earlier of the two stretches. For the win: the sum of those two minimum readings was 234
